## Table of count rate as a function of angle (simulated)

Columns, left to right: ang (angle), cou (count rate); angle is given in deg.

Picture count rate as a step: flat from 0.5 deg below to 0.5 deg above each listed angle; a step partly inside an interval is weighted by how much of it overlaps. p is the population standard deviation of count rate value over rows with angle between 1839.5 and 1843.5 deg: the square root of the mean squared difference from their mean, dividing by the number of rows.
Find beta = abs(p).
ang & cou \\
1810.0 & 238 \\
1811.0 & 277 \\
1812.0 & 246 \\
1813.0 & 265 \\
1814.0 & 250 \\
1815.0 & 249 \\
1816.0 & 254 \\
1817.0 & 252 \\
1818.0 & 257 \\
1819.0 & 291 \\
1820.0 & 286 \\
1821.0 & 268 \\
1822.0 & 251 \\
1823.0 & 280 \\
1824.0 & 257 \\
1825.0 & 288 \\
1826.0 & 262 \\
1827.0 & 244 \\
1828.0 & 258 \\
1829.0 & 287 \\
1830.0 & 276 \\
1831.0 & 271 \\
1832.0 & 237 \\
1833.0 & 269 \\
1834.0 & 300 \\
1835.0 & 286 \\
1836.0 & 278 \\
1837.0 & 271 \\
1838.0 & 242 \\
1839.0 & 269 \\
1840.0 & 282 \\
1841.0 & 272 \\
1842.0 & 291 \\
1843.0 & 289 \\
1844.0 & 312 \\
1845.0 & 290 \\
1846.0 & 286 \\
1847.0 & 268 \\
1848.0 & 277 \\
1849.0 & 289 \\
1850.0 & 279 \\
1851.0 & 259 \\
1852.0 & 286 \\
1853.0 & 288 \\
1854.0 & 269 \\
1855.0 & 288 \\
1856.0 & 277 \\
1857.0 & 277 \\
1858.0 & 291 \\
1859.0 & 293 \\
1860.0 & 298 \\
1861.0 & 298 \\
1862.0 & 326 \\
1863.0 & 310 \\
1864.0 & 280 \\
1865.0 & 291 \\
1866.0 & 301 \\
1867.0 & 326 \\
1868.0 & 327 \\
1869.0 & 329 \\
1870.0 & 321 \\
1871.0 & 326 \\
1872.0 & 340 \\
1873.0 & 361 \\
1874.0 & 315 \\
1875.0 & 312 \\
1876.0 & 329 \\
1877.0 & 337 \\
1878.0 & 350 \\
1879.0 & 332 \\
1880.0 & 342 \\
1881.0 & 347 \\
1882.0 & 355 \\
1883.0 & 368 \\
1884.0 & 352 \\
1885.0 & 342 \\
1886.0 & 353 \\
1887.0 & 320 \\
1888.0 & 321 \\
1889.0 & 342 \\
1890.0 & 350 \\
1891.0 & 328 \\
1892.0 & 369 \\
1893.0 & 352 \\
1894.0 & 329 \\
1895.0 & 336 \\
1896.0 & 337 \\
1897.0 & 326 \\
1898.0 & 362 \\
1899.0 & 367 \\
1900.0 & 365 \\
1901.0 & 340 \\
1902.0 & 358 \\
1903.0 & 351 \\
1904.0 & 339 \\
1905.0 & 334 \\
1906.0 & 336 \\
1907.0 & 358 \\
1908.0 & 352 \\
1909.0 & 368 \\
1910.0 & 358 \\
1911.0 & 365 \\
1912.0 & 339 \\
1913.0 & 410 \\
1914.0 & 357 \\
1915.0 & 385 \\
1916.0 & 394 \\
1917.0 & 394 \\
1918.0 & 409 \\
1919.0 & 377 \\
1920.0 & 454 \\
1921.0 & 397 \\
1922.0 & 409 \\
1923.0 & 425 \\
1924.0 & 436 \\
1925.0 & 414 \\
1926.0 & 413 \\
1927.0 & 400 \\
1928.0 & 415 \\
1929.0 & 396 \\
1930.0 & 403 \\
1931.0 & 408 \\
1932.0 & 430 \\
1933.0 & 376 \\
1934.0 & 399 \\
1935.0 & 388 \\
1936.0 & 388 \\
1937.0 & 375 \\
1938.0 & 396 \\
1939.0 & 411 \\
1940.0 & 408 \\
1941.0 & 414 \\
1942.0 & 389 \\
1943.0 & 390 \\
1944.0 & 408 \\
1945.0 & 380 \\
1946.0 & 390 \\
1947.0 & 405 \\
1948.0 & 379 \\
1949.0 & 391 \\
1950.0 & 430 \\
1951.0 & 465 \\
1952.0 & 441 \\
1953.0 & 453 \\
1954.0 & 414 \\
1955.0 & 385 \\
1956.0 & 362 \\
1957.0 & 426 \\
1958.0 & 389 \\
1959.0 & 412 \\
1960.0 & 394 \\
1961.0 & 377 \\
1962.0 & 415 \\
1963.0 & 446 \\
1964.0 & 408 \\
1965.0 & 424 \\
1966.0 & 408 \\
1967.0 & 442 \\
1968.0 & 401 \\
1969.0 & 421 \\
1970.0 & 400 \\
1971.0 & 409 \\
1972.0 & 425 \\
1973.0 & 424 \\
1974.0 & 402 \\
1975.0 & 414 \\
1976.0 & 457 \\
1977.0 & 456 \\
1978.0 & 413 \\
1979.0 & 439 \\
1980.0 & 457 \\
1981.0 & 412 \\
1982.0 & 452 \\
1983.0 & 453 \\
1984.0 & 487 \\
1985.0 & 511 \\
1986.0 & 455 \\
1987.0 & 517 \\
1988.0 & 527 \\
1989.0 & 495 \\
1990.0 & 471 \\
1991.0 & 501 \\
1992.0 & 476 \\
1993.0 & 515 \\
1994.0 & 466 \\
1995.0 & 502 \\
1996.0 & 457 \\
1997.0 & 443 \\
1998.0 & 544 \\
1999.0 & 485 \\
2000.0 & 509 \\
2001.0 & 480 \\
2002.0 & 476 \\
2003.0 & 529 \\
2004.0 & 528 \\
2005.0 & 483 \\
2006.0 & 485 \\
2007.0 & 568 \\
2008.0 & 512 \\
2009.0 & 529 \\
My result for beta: 7.4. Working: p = 7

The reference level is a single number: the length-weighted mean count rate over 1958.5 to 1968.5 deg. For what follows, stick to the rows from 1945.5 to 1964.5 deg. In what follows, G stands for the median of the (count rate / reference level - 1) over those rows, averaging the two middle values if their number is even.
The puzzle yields -0.01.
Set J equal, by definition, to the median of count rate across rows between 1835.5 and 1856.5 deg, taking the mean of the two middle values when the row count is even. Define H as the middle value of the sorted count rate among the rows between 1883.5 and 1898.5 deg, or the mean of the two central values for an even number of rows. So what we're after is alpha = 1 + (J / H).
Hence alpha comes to 1.8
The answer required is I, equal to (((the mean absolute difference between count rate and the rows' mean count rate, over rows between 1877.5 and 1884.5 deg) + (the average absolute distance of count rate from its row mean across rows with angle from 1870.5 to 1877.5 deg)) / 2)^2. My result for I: 103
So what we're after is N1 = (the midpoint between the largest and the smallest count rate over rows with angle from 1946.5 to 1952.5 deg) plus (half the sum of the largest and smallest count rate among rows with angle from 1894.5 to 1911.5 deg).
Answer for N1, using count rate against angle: 769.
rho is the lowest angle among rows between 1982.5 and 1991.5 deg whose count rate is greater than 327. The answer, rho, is 1983.0 deg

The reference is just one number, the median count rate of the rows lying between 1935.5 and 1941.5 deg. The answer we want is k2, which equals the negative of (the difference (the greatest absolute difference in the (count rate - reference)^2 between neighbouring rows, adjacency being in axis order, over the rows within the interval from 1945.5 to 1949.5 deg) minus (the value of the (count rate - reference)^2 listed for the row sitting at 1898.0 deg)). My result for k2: 1080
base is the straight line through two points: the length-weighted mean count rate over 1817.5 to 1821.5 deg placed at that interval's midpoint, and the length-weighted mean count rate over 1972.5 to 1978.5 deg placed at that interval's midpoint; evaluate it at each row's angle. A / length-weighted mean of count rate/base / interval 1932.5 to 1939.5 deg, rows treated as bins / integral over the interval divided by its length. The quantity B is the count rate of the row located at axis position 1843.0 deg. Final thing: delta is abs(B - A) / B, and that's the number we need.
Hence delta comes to 0.9965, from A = 1.00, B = 289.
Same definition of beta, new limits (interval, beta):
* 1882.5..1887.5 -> 15.8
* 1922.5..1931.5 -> 11.8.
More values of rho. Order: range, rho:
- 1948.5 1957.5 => 1949.0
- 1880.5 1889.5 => 1881.0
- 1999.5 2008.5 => 2000.0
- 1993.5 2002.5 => 1994.0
